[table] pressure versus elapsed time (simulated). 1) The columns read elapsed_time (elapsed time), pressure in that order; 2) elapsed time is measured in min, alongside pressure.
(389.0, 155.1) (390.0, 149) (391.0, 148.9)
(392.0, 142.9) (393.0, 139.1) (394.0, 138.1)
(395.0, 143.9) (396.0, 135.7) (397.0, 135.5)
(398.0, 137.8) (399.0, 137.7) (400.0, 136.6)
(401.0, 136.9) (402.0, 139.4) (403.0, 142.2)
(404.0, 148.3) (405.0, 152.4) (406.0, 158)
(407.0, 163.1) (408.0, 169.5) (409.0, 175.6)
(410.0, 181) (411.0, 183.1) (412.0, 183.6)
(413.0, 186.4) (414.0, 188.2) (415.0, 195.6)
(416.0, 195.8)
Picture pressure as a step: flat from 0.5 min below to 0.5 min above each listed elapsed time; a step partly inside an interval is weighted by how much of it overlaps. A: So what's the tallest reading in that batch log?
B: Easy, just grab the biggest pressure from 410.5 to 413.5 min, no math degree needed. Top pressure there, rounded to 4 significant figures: 186.4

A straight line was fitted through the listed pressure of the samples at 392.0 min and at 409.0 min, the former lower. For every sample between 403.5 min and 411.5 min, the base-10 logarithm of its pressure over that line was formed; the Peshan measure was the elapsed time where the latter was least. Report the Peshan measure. 404.0 min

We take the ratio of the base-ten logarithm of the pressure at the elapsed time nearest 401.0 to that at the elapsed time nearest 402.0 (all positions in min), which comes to 0.996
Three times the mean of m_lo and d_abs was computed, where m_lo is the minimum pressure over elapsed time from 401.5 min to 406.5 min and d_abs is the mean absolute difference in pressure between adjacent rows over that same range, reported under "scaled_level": 216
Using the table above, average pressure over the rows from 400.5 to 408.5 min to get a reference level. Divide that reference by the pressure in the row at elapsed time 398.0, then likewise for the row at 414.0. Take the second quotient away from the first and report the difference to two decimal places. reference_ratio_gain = 0.29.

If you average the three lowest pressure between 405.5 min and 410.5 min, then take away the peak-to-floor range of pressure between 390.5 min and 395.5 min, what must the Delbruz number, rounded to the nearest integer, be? 153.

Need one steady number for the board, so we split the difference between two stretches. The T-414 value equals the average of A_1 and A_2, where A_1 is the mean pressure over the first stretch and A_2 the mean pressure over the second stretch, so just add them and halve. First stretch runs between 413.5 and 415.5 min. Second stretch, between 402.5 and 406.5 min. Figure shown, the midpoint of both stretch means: 171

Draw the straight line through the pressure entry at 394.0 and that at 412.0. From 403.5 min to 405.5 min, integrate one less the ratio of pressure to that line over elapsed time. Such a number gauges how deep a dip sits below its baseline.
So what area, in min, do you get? 0.17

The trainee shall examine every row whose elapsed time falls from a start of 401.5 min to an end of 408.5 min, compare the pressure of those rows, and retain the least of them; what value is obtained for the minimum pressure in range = 139.4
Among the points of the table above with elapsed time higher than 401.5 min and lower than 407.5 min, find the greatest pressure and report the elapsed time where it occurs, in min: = 407.0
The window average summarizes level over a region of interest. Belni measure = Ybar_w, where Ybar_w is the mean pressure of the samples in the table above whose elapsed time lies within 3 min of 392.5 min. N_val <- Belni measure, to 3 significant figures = 144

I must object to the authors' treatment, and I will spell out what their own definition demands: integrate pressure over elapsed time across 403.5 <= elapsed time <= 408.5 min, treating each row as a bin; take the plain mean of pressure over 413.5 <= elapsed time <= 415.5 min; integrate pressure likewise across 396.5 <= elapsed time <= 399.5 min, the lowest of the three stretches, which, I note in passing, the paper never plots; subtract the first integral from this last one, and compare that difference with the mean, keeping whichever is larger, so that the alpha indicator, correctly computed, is 192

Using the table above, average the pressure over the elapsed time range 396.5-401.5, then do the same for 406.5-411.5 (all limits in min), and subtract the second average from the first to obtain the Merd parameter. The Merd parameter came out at -38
